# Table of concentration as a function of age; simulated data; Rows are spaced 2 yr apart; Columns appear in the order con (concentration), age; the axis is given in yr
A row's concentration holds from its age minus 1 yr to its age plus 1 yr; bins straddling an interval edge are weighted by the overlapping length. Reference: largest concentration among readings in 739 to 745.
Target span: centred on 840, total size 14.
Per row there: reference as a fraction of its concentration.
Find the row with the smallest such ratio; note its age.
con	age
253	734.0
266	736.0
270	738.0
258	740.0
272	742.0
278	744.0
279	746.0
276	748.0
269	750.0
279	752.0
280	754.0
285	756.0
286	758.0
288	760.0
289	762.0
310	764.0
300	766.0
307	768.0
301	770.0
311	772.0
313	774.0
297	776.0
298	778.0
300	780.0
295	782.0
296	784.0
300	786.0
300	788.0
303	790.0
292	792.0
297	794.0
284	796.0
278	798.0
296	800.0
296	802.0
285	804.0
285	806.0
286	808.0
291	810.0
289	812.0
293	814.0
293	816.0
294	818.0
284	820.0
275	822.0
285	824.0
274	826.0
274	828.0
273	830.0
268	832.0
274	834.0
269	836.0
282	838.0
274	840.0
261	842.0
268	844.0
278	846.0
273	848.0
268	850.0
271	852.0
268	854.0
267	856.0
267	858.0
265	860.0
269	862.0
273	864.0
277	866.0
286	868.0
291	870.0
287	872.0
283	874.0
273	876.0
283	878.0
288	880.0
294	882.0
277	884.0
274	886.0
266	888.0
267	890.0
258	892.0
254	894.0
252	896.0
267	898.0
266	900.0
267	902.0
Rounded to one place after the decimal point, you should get 838.0 yr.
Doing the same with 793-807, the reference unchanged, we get 794.0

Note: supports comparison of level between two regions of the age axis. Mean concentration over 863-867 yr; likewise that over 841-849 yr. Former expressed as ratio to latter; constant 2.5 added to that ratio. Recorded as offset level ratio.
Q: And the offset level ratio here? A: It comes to 3.52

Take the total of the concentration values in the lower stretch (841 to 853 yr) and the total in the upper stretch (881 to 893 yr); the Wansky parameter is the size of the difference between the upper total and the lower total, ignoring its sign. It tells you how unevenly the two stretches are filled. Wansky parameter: 17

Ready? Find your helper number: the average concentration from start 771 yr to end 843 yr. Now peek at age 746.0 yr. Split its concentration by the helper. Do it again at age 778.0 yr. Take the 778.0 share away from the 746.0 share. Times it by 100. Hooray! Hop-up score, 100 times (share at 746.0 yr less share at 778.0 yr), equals -7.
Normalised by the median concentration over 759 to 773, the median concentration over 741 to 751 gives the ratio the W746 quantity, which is 0.92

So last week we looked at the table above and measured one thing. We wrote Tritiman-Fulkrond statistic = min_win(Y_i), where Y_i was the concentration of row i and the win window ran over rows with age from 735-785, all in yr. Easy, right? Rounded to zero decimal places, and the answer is 258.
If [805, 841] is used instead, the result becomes 268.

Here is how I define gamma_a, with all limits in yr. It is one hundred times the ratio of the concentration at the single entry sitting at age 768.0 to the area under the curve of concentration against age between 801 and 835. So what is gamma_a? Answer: 3.19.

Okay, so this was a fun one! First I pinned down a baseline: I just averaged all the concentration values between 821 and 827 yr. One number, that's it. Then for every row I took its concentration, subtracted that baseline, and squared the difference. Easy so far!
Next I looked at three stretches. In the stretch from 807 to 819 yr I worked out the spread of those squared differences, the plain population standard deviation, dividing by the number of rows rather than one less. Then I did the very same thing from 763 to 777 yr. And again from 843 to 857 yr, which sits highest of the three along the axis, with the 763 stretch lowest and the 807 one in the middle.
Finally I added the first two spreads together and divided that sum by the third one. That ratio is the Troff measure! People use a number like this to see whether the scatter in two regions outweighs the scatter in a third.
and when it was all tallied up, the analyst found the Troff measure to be 9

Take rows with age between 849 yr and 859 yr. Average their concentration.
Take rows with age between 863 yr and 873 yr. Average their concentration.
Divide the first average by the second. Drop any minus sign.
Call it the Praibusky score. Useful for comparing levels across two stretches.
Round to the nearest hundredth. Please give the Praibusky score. 0.95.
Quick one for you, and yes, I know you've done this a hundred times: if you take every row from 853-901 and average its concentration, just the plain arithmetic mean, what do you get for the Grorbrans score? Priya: 273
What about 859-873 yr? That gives 278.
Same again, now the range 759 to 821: 295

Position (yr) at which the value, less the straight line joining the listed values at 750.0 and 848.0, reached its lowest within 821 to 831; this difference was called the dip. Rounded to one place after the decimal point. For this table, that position 830.0 yr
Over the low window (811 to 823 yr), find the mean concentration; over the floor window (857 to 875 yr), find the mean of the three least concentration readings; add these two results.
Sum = 555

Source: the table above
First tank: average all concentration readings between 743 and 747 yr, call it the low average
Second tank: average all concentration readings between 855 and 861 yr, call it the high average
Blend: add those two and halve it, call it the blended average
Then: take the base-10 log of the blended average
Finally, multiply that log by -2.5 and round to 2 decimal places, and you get -6.09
